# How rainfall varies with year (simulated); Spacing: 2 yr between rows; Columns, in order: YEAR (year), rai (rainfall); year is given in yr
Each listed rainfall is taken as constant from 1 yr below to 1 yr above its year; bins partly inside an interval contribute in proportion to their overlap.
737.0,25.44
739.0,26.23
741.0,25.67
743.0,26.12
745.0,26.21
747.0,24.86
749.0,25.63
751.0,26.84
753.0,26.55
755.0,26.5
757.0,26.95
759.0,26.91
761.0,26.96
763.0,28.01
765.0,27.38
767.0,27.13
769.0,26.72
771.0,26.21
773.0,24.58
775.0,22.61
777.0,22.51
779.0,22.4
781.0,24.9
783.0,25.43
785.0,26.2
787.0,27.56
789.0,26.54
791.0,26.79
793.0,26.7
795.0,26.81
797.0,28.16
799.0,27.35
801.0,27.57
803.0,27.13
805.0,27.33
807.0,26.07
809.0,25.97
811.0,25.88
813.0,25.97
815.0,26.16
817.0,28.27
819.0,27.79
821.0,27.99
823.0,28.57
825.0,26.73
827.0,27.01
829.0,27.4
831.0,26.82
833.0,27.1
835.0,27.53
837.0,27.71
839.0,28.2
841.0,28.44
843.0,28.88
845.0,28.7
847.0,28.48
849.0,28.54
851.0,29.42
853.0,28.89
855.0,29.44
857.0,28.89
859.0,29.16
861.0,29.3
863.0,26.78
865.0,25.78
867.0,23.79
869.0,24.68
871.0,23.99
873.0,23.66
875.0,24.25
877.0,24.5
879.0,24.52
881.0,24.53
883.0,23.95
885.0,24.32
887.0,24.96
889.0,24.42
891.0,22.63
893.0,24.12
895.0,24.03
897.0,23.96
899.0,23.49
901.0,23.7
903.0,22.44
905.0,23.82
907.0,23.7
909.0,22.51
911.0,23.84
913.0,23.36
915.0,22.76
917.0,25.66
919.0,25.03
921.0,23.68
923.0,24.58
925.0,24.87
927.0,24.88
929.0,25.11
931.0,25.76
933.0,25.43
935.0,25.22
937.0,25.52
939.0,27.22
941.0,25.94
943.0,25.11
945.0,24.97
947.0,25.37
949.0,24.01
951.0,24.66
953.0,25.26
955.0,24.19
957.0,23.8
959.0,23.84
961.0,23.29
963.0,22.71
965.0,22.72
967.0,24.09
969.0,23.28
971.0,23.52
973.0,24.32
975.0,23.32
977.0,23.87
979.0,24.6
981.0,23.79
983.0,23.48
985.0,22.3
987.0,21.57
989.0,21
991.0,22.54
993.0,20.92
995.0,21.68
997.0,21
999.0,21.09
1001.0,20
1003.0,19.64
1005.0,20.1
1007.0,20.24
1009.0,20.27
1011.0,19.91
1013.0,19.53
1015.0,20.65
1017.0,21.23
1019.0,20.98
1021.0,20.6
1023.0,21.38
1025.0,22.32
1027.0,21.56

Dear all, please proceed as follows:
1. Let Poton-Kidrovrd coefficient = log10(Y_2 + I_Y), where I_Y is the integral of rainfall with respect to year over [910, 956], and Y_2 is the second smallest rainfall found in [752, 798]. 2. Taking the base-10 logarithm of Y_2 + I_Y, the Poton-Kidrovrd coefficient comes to 3.07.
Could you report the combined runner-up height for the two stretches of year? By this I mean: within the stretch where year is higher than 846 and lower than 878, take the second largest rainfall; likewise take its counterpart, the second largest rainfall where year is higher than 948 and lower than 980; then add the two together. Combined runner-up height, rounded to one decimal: 54.1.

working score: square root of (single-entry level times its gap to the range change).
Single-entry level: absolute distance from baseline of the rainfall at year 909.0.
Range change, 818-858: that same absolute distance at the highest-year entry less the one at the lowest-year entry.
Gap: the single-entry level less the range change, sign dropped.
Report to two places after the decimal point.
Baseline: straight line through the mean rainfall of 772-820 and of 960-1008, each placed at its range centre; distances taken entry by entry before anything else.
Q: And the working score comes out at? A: 0.86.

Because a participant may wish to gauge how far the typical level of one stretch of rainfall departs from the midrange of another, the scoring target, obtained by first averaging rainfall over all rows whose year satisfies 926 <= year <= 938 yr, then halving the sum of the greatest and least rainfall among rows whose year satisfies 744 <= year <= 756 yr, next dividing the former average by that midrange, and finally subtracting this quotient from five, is 4.02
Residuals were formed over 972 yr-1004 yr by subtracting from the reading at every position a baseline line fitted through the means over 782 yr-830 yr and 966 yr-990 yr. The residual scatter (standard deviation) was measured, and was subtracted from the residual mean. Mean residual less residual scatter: -2.2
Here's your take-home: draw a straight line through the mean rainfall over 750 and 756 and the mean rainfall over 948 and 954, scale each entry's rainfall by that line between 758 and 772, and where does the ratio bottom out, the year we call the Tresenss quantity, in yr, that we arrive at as 771.0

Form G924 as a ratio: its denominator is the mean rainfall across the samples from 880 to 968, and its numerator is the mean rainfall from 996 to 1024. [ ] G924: 0.84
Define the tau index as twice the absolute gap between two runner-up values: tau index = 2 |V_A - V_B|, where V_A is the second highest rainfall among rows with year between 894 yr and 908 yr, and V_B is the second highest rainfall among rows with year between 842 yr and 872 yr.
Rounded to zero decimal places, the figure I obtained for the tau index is 11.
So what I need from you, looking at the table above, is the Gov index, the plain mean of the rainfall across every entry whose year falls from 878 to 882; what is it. 24.5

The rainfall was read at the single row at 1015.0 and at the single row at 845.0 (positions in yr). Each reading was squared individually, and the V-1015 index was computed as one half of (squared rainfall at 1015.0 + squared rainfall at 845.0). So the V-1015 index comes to 625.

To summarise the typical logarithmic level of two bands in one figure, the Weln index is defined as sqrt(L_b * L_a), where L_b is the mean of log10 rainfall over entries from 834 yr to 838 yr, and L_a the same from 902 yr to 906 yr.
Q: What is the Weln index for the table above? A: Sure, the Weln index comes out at 1.40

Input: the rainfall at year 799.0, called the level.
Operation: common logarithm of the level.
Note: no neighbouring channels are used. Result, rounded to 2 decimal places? 1.44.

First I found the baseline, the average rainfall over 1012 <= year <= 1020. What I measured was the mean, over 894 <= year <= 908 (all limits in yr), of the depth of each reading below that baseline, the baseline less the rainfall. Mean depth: -3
